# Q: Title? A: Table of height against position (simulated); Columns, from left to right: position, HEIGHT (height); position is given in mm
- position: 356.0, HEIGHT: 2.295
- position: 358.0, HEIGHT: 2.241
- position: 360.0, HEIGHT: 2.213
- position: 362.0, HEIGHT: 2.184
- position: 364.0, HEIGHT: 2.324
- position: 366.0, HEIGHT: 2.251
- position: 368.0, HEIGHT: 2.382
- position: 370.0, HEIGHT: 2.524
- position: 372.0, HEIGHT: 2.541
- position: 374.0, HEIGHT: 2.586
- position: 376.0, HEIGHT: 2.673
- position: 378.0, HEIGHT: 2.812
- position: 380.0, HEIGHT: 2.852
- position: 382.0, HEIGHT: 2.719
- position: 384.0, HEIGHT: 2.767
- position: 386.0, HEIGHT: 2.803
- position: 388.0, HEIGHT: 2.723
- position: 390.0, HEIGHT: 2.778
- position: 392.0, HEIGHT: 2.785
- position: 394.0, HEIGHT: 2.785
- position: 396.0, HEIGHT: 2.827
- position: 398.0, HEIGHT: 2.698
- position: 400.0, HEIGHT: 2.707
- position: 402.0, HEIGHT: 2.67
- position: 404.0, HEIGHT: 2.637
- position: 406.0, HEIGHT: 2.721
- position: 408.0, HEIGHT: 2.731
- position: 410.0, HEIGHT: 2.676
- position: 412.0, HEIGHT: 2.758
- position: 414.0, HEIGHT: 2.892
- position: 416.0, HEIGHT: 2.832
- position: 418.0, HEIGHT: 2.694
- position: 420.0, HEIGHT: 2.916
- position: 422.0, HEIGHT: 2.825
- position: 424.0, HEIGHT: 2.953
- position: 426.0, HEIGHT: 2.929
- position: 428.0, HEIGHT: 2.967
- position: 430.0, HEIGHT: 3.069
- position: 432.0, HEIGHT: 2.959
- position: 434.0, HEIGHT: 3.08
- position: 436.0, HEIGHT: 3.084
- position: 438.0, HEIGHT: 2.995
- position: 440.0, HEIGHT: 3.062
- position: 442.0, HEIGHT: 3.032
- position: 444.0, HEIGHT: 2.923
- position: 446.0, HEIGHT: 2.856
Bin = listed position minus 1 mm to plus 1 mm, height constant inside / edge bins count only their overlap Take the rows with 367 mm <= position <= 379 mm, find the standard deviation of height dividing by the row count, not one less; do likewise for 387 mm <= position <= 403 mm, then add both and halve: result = 0.092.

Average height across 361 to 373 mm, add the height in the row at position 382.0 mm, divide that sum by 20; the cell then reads 0.254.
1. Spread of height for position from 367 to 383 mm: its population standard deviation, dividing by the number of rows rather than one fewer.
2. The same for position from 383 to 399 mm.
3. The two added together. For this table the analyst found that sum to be 0.19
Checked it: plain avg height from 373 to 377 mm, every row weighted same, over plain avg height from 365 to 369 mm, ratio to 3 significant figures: 1.14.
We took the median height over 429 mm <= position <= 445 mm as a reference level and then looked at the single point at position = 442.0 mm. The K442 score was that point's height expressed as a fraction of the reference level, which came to 1.00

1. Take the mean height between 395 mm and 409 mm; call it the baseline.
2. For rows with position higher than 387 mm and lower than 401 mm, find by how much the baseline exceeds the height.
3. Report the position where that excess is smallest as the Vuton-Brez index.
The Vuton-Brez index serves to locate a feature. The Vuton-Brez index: 396.0 mm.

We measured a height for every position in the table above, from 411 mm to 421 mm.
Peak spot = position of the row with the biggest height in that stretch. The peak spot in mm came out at 420.0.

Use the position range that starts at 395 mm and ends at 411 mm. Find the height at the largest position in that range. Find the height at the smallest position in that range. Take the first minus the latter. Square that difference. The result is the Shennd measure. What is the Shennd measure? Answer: 0.023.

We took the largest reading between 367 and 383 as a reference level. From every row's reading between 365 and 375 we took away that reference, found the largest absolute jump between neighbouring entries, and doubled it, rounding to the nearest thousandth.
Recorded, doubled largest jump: 0.284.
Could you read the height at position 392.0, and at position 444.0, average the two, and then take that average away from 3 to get 0.15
